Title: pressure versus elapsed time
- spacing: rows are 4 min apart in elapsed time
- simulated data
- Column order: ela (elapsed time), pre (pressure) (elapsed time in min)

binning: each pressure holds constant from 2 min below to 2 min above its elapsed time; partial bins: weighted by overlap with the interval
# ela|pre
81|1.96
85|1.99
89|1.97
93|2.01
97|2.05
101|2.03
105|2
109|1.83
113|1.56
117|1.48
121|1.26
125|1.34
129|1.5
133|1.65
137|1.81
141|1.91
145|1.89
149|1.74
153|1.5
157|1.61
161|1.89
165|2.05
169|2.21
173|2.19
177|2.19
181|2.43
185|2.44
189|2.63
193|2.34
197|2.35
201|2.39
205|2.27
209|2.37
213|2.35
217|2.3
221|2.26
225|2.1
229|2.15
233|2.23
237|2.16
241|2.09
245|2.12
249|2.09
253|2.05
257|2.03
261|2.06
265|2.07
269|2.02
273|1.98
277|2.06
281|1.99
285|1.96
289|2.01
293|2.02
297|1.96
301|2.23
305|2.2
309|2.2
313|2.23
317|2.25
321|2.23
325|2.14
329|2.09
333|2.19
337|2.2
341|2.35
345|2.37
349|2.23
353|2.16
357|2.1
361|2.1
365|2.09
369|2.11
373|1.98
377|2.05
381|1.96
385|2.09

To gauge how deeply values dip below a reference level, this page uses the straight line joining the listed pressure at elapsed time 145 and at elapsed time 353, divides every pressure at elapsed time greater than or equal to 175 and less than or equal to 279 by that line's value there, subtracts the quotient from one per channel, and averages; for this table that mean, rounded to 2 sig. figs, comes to -0.11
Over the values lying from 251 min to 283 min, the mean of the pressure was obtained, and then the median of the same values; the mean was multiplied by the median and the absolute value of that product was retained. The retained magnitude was 4.15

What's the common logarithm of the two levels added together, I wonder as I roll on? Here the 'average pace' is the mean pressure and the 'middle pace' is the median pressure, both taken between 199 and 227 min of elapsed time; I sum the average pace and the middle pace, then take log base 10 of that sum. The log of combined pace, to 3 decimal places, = 0.662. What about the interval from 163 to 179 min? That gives 0.638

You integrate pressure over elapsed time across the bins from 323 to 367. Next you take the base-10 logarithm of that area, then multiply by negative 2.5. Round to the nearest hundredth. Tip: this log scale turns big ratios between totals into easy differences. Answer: -4.96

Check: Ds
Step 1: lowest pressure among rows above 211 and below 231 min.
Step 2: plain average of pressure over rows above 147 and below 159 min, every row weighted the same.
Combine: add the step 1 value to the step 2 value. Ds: 3.72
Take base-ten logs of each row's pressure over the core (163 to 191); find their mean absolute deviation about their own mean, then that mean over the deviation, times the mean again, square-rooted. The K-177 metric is 2.1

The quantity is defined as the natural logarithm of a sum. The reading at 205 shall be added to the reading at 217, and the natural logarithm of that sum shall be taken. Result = 1.520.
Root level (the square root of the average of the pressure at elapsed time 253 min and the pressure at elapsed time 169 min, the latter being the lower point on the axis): 1.46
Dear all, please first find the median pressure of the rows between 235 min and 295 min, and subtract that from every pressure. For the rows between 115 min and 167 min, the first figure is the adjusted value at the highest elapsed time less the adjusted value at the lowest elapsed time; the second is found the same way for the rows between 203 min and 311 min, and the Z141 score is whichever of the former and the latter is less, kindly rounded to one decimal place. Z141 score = -0.1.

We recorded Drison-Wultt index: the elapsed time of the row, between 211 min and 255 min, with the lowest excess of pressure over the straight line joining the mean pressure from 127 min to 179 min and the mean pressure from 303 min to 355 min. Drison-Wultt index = 253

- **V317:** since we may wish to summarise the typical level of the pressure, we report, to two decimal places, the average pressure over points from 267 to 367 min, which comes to 2.13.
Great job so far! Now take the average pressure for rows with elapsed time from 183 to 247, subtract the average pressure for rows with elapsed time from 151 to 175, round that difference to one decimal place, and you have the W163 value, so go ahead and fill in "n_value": 0.4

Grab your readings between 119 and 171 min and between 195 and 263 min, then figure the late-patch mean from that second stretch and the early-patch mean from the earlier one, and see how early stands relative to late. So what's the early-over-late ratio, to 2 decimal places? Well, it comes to 0.78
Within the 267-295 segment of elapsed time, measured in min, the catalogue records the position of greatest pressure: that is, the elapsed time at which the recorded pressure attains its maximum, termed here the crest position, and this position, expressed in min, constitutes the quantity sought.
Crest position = 277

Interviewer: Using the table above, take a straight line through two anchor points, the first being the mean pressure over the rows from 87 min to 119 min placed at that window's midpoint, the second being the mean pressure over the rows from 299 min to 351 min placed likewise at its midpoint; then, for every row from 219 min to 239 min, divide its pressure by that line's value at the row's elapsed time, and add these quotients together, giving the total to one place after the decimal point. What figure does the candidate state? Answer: 5.3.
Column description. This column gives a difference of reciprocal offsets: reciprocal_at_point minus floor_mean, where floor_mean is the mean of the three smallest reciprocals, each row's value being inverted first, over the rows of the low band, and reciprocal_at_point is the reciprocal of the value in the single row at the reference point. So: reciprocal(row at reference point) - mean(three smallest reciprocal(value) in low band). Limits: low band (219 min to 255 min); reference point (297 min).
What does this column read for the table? 0.06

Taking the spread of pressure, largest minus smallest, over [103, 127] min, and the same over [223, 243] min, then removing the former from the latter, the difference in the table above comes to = -0.60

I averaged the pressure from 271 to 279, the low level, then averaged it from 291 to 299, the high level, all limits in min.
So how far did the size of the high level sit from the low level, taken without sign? 0.0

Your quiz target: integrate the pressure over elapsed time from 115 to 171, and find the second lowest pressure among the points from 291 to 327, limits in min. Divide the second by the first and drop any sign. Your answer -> 0.021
